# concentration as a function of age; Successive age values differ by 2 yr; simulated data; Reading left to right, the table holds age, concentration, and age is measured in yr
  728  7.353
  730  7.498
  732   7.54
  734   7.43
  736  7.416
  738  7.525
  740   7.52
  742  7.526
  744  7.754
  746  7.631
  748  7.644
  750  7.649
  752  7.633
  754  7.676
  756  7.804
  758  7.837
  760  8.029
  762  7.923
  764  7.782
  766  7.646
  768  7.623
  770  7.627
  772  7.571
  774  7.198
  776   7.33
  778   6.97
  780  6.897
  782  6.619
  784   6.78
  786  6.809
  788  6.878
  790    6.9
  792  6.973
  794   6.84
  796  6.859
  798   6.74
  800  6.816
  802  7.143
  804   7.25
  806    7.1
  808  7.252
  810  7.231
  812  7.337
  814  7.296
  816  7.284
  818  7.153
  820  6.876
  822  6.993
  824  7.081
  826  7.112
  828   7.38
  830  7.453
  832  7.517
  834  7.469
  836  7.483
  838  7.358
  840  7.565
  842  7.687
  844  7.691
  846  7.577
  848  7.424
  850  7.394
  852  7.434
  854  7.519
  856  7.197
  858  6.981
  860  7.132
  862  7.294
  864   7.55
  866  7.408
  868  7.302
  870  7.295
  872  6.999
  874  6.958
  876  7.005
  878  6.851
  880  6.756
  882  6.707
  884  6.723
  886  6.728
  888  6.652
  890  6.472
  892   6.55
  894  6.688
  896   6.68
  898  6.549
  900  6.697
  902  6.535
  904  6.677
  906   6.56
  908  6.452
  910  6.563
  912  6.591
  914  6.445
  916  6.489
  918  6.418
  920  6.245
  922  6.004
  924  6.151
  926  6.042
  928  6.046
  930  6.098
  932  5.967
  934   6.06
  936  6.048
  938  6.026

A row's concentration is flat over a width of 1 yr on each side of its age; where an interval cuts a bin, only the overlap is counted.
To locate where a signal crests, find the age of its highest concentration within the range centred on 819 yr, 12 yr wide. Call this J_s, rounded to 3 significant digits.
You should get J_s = 814 yr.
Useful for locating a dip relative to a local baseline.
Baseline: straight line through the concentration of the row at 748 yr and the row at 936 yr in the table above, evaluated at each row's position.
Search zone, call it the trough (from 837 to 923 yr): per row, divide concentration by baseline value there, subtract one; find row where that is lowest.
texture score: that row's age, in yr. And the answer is 922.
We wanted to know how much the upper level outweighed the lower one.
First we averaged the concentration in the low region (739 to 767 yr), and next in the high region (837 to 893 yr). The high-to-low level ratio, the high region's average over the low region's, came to 0.93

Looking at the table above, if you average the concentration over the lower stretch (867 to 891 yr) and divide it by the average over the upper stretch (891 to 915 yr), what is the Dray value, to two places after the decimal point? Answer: 1.04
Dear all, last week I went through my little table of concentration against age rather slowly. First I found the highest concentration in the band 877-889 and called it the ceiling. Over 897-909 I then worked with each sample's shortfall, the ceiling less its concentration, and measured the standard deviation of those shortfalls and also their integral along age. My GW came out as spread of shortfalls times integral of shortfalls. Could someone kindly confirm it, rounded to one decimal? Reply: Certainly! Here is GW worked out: 0.3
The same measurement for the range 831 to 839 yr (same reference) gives -0.3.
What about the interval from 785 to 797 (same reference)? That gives 0.0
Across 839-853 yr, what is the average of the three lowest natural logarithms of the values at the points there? 2.00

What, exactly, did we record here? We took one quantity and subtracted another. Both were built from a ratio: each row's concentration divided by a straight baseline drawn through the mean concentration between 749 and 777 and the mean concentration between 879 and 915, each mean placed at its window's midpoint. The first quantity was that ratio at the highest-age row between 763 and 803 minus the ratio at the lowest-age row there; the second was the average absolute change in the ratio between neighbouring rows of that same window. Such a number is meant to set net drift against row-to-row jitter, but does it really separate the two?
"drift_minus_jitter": -0.06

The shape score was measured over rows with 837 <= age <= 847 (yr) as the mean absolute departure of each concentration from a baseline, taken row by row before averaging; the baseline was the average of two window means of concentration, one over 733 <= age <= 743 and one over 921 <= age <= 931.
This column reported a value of 0.80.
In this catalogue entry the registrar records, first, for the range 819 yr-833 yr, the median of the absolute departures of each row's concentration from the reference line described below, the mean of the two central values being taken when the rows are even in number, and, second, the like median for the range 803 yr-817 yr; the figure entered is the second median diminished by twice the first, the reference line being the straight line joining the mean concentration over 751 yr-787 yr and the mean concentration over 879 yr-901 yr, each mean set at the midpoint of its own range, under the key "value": -0.36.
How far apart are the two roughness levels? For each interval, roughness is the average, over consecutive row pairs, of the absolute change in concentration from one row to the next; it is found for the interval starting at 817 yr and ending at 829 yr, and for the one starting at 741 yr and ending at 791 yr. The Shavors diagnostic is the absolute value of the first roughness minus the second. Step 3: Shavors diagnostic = 0.042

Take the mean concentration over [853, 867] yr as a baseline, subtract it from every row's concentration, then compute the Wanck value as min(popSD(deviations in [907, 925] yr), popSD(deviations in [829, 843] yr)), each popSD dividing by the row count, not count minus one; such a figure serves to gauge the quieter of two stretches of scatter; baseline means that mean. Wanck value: 0.09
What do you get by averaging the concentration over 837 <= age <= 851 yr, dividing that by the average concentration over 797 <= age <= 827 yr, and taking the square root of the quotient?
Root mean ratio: 1.03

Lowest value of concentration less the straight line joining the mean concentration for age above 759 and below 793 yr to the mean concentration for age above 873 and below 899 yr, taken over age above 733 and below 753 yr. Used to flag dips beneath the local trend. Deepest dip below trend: -0.05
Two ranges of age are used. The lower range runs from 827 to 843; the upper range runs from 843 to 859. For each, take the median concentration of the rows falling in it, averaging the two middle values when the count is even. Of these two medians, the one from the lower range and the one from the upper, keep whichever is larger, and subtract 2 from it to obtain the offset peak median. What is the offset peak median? 5.48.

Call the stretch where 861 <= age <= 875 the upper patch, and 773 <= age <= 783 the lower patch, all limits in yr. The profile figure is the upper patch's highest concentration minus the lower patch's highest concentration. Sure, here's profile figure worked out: 0.2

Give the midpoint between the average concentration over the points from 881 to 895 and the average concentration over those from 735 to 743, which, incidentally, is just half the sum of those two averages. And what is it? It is 7.07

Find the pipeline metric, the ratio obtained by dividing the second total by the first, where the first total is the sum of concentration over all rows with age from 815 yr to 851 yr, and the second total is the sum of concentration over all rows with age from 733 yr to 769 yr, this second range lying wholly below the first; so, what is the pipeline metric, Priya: 1.04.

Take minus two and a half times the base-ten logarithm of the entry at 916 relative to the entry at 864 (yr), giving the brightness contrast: 0.16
